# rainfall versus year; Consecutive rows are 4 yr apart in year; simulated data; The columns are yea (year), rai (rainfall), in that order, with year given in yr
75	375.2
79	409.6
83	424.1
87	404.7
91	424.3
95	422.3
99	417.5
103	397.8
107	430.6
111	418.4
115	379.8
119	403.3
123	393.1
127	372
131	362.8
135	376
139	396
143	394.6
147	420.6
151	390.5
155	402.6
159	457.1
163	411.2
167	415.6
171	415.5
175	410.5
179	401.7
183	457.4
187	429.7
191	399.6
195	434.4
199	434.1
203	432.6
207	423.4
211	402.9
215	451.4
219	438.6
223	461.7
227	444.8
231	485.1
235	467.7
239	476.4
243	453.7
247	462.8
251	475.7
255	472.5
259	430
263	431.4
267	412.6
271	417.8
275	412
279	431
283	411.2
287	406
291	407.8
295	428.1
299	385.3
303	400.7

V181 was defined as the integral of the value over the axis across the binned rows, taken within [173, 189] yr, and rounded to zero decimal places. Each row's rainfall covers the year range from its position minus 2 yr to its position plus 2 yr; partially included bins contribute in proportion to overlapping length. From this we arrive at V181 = 6797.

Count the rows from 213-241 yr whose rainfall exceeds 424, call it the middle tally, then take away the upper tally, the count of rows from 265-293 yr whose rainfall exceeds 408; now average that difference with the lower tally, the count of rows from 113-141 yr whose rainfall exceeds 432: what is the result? 1.0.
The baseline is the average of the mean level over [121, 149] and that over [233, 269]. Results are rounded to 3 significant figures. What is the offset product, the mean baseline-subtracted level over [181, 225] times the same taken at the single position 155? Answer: -227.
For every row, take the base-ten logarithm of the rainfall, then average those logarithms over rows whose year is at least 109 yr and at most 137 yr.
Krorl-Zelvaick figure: 2.59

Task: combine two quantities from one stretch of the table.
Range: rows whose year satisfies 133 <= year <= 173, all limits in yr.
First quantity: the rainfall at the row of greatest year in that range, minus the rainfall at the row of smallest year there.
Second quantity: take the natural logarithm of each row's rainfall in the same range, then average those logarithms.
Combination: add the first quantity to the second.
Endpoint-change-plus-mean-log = 46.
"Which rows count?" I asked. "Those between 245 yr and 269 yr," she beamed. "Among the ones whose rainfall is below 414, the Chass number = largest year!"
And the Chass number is 267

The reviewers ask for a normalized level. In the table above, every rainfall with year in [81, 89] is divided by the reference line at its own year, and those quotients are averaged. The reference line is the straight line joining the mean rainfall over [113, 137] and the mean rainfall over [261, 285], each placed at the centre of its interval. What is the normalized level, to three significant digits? 1.12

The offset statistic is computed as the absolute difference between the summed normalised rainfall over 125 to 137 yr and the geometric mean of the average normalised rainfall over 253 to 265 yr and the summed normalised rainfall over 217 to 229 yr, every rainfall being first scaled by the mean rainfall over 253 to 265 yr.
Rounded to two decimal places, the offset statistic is 0.76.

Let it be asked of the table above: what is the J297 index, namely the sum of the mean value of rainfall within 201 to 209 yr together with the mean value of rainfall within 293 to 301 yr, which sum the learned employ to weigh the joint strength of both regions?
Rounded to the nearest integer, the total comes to 835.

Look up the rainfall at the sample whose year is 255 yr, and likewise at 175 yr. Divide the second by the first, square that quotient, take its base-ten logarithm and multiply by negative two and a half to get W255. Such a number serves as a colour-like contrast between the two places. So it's 0.31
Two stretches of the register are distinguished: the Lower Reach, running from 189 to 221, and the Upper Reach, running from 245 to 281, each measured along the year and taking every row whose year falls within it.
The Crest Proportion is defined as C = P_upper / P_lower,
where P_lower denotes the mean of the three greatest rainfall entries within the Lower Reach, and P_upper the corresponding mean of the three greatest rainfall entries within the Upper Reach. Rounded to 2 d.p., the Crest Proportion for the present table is 1.07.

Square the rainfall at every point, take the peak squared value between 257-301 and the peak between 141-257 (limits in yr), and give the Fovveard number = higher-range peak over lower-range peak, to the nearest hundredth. 0.79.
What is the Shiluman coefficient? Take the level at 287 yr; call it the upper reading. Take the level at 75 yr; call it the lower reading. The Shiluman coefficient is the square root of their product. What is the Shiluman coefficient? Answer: 390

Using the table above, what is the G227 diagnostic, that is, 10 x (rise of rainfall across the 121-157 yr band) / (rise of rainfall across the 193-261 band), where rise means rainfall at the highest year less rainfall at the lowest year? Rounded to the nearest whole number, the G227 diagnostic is -22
